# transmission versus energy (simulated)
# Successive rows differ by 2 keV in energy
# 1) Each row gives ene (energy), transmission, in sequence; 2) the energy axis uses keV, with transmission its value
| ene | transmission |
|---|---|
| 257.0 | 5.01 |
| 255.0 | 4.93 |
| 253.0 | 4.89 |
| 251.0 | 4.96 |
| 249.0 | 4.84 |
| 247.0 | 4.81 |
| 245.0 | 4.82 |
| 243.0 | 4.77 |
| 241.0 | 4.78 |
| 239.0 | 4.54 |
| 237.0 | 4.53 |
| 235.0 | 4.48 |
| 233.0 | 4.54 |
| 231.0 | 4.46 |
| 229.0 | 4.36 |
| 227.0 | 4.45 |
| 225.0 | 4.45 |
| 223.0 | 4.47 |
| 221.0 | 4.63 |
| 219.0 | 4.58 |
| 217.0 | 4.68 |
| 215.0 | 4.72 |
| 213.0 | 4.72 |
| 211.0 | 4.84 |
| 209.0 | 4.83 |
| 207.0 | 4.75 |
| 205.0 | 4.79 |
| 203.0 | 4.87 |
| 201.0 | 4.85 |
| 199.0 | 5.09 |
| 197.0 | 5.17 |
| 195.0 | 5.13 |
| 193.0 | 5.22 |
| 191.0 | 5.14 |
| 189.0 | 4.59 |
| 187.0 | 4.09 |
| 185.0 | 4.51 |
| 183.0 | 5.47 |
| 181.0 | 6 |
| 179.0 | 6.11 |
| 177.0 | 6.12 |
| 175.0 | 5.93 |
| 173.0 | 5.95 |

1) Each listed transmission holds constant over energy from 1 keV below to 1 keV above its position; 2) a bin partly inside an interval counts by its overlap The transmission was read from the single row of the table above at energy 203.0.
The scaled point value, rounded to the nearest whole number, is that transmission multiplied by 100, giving 487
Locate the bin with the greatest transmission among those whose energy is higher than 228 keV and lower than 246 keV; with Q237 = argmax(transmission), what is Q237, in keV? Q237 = 245.0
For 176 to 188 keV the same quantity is 177.0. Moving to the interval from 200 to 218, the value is 203.0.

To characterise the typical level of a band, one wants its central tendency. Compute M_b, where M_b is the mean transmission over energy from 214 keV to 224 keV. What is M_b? 4.6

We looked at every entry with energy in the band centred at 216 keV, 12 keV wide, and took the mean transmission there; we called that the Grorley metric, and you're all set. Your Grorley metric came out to 4.7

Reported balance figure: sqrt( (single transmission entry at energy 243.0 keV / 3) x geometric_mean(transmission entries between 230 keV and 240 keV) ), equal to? 2.68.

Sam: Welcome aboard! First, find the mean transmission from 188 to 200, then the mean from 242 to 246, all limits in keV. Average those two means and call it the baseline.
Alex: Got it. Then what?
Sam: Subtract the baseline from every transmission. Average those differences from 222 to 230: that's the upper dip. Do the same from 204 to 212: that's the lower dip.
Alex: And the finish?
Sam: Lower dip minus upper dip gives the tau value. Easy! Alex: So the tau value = 0.37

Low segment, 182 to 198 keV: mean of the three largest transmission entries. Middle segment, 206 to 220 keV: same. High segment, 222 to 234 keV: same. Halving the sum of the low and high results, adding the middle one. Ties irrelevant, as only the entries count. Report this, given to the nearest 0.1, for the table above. 9.7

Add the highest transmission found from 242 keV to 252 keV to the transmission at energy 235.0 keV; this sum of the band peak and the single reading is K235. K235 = 9.44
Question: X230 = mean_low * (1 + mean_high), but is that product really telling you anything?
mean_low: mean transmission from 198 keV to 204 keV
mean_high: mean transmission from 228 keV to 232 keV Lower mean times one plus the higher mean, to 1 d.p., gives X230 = 26.7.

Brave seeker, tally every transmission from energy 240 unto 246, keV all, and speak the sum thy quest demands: 14.4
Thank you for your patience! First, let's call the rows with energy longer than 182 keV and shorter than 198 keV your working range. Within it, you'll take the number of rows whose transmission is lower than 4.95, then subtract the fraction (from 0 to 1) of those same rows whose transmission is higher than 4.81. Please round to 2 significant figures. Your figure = 2.4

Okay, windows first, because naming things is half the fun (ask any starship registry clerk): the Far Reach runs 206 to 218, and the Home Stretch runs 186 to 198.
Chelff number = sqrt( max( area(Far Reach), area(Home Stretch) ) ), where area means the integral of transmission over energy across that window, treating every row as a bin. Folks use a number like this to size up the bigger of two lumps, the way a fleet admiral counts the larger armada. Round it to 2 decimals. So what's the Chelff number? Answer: 7.66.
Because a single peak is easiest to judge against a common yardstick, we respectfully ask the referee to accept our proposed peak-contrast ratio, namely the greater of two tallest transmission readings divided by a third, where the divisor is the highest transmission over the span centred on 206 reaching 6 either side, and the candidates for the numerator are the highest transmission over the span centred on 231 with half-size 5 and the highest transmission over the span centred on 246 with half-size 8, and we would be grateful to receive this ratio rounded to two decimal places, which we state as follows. 1.02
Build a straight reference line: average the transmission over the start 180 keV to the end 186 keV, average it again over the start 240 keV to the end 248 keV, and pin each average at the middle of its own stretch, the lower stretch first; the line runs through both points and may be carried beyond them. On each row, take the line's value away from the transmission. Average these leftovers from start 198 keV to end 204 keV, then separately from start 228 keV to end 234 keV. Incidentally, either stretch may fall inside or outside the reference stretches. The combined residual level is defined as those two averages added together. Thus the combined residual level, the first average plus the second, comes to -0.7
